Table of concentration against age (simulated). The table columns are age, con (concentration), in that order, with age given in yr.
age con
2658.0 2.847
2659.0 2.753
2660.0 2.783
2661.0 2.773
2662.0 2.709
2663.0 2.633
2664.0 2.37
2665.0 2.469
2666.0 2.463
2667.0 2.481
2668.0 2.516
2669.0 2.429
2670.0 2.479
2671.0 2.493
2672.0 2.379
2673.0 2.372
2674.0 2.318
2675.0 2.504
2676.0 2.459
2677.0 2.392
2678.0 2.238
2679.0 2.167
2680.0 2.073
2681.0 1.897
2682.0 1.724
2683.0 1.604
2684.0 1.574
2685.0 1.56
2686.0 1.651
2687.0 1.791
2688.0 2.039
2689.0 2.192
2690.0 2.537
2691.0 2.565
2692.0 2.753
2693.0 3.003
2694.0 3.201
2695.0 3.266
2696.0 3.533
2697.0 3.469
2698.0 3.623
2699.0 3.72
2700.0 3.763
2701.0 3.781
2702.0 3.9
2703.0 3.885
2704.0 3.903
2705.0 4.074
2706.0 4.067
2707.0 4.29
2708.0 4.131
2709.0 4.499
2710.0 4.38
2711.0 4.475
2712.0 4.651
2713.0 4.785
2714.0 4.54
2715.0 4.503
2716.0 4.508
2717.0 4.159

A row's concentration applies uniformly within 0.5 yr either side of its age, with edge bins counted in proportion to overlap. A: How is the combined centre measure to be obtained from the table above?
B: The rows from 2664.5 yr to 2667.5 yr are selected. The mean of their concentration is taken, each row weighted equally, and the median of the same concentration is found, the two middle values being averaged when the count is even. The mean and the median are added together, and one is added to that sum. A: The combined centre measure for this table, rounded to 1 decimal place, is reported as 5.9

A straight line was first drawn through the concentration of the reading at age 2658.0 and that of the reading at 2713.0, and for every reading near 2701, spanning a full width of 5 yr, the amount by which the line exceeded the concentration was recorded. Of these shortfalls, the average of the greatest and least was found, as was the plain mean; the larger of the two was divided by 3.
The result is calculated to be 0.18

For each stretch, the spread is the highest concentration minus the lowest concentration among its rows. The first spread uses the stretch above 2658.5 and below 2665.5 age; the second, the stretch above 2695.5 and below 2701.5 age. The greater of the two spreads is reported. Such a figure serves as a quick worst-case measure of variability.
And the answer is 0.41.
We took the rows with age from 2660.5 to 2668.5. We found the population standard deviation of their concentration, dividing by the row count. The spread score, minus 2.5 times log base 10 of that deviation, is 2.2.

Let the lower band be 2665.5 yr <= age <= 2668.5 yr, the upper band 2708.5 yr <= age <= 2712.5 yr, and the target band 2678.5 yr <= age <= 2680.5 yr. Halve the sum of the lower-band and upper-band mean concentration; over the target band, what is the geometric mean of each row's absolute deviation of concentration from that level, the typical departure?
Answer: 1.37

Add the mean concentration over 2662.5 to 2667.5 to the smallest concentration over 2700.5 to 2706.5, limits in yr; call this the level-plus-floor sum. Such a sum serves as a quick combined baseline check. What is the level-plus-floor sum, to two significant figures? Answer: 6.3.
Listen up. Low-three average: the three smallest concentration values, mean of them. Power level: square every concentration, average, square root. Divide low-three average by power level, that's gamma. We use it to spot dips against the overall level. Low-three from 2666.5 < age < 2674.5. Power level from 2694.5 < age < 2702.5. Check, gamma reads 0.65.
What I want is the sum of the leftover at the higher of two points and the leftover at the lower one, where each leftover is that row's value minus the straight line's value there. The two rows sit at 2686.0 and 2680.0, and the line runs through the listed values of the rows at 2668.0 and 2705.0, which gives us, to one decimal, -2.6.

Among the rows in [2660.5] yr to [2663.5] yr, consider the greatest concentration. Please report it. 2.773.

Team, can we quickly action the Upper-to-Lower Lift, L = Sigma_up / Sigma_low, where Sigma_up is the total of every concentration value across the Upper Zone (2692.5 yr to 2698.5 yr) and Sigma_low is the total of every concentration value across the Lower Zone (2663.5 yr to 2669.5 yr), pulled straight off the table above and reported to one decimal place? 1.4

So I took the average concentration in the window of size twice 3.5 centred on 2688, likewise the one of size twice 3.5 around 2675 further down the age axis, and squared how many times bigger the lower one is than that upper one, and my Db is 1.4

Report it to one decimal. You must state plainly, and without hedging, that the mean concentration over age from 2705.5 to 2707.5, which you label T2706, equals 4.2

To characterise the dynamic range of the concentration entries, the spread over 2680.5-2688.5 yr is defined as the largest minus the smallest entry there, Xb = 0.48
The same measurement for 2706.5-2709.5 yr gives 0.37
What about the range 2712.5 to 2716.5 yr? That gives 0.28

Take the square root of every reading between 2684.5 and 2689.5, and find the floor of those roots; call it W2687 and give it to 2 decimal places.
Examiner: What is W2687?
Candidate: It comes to 1.25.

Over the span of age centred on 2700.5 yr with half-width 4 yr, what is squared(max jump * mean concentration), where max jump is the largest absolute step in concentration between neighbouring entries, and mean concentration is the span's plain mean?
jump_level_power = 0.3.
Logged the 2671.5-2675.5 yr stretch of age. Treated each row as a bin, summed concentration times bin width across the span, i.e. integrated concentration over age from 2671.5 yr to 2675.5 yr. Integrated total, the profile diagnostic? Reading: 10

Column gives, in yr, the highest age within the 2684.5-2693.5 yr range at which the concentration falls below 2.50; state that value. 2689.0 yr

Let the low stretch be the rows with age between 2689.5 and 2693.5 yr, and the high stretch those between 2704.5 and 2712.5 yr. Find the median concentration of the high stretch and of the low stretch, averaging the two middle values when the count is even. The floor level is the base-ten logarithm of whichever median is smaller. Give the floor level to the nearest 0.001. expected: 0.425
